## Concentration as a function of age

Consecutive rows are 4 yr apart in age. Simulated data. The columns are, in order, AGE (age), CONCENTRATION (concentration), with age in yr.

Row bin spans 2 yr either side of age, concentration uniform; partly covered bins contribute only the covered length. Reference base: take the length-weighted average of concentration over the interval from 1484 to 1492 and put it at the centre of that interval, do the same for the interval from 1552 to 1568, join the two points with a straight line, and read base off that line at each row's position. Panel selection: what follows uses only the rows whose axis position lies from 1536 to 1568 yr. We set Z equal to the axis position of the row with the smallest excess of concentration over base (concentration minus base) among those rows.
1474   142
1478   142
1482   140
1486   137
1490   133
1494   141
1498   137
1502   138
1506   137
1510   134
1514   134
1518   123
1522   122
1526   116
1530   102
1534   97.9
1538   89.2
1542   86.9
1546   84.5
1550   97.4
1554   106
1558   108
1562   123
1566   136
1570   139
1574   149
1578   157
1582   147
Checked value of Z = 1546 yr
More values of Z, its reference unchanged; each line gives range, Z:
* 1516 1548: 1546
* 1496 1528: 1526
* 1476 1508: 1490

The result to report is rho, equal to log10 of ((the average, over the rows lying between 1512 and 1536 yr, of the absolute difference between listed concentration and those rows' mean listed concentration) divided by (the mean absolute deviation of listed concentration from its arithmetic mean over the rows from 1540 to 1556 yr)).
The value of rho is 0.1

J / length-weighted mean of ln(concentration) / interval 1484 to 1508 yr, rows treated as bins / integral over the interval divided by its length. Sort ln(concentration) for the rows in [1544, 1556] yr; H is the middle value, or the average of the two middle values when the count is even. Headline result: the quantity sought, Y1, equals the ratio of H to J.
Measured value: 0.93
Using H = 4.6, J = 4.92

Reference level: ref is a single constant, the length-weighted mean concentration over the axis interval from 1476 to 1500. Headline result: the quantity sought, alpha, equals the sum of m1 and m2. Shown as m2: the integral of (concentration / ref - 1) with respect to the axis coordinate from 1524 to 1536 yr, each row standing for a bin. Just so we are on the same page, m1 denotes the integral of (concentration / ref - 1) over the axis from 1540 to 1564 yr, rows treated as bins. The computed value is -9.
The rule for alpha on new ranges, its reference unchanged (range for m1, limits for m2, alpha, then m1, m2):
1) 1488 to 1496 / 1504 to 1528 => -2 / -0.1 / -1.9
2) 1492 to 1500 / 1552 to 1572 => -2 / 0.0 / -2.3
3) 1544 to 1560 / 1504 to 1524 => -6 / -4.6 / -1.2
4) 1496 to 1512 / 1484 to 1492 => 0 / -0.2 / -0.2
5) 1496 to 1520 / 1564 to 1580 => 0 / -0.8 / 0.8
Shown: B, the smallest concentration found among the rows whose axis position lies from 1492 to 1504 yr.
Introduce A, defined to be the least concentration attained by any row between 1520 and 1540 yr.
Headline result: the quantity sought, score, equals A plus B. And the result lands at 226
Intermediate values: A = 89.2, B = 137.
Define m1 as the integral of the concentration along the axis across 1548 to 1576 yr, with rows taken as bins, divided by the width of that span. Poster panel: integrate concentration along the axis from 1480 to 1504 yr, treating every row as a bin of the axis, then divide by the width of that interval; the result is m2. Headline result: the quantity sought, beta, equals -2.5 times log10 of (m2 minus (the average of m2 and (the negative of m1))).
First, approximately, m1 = 123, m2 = 138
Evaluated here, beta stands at -5.29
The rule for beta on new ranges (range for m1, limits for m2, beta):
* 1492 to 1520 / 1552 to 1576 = -5.29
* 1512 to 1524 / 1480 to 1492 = -5.30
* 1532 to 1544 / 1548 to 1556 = -4.96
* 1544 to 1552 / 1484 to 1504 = -5.14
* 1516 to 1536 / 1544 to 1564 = -5.08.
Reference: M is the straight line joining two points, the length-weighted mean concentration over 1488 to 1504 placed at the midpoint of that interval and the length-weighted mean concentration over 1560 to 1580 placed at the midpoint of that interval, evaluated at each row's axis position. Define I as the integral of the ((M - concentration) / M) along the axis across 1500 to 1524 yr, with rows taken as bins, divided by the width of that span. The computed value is 0.05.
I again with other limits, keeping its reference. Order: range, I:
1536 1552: 0.36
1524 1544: 0.29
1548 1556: 0.27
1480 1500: 0.00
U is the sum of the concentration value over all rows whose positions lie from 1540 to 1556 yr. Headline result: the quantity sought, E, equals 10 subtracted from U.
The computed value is 365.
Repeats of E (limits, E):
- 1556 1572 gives 496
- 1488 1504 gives 539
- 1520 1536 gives 428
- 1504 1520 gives 518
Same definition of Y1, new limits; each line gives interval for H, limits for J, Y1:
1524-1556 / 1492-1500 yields 0.93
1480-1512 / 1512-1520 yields 1.01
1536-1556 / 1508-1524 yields 0.93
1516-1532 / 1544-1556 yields 1.05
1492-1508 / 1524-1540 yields 1.07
